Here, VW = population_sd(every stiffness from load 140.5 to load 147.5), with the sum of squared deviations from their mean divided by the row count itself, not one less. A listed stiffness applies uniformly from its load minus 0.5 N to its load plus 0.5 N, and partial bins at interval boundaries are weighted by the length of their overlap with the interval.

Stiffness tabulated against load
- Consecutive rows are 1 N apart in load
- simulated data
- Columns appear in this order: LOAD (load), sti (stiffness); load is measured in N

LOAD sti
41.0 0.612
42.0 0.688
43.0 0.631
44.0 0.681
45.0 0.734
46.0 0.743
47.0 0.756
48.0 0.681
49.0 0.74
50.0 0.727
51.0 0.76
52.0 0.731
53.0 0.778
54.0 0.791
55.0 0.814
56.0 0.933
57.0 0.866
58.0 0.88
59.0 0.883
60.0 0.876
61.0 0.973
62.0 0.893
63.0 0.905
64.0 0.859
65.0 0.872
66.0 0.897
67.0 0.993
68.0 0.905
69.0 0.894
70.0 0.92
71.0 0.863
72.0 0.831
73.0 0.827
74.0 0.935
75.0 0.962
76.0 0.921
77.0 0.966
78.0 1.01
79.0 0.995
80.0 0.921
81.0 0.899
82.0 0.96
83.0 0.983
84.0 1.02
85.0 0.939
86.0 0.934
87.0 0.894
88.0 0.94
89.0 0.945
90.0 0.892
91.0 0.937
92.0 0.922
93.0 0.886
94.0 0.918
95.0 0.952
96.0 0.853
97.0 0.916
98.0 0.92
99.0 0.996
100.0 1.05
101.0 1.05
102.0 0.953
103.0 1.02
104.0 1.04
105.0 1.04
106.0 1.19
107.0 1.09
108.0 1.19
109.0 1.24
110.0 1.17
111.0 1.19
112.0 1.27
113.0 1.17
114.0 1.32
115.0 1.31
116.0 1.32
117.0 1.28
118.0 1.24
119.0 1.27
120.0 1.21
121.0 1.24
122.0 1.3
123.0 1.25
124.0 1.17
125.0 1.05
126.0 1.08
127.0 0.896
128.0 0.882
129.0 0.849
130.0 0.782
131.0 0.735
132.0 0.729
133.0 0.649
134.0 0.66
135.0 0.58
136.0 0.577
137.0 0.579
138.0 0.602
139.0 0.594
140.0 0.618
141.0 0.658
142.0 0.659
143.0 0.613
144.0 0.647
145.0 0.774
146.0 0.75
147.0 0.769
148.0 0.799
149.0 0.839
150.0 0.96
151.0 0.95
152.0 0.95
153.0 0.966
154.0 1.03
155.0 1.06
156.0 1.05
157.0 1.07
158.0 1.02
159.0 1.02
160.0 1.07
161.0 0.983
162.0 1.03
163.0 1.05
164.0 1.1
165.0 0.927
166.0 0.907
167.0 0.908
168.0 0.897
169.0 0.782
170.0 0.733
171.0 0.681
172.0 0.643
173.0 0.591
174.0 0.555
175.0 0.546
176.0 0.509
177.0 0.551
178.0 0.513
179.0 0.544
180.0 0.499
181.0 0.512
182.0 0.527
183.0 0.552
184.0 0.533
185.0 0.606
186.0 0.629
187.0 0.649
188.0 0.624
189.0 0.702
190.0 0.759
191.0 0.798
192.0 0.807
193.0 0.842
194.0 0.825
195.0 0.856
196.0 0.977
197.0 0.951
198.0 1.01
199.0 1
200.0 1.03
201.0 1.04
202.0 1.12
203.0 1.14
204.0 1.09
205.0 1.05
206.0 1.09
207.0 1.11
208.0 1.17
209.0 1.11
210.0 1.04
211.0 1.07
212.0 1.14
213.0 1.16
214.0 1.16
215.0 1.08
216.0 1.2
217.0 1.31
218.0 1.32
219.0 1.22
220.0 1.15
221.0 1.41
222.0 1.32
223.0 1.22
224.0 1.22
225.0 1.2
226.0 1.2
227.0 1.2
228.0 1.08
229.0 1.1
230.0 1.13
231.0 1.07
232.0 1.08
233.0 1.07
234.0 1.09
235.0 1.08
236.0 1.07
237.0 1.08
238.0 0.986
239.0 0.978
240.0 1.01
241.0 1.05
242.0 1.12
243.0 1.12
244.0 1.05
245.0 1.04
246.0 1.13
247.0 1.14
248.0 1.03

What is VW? 0.061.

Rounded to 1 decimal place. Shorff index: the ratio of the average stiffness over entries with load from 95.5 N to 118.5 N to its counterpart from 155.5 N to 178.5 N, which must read 1.3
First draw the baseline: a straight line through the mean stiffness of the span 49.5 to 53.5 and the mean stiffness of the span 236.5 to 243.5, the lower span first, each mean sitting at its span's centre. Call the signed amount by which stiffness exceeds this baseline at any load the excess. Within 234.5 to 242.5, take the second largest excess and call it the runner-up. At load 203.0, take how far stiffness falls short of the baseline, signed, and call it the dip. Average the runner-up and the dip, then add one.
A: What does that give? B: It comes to 0.94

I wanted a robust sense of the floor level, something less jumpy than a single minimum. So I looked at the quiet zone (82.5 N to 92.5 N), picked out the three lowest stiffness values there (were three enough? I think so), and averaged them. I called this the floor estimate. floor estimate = 0.90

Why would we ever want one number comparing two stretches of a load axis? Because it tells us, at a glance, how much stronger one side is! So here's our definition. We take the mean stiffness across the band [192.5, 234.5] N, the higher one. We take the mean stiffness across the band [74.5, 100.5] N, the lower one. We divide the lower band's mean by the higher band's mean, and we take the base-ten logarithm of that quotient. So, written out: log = -0.07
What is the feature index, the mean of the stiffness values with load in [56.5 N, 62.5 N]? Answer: 0.90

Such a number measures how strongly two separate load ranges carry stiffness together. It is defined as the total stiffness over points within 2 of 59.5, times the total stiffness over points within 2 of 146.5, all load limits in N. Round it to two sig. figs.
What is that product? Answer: 11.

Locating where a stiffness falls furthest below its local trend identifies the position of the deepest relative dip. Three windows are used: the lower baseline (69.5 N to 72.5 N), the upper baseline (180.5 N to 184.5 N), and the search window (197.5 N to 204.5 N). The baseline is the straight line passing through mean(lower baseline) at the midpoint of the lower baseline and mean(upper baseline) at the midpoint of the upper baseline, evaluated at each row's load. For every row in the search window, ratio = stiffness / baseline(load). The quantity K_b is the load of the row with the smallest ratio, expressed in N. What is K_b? 199.0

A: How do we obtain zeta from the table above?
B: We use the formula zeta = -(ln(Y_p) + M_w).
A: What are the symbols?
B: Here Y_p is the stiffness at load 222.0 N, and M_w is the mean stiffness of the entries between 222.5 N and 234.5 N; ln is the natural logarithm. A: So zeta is -1.4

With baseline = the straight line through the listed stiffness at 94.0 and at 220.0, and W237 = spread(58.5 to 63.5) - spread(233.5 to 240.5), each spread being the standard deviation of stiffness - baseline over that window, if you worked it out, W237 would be -0.014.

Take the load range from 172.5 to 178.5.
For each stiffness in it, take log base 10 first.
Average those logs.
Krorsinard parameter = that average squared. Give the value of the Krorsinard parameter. 0.070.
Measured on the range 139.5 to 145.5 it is 0.033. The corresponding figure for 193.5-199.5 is 0.001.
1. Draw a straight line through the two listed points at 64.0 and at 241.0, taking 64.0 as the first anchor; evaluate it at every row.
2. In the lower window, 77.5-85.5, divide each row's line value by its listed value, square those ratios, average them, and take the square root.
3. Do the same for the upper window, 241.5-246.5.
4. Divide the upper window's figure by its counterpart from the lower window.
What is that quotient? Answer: 1.1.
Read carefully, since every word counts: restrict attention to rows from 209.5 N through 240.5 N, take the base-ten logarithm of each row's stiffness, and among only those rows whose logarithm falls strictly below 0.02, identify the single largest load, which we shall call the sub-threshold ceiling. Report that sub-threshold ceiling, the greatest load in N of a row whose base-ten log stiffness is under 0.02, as 240.0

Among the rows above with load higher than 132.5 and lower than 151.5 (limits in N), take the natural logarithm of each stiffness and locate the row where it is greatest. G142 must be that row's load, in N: 150.0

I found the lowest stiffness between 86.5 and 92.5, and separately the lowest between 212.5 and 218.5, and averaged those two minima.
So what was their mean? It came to 0.99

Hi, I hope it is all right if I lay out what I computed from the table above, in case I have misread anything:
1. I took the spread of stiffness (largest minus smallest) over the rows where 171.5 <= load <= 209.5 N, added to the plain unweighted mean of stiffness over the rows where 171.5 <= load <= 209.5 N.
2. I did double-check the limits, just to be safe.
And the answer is 1.46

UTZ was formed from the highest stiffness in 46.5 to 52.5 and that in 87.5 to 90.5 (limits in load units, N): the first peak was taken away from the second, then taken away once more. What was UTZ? -0.6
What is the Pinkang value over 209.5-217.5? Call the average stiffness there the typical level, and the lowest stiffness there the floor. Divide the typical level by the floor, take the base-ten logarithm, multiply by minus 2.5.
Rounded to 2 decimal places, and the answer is -0.10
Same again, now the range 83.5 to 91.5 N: -0.05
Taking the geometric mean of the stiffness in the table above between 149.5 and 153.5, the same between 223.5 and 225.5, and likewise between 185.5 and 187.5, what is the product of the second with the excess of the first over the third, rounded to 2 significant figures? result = 0.38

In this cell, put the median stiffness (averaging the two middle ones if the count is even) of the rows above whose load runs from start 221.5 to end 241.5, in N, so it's 1.08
